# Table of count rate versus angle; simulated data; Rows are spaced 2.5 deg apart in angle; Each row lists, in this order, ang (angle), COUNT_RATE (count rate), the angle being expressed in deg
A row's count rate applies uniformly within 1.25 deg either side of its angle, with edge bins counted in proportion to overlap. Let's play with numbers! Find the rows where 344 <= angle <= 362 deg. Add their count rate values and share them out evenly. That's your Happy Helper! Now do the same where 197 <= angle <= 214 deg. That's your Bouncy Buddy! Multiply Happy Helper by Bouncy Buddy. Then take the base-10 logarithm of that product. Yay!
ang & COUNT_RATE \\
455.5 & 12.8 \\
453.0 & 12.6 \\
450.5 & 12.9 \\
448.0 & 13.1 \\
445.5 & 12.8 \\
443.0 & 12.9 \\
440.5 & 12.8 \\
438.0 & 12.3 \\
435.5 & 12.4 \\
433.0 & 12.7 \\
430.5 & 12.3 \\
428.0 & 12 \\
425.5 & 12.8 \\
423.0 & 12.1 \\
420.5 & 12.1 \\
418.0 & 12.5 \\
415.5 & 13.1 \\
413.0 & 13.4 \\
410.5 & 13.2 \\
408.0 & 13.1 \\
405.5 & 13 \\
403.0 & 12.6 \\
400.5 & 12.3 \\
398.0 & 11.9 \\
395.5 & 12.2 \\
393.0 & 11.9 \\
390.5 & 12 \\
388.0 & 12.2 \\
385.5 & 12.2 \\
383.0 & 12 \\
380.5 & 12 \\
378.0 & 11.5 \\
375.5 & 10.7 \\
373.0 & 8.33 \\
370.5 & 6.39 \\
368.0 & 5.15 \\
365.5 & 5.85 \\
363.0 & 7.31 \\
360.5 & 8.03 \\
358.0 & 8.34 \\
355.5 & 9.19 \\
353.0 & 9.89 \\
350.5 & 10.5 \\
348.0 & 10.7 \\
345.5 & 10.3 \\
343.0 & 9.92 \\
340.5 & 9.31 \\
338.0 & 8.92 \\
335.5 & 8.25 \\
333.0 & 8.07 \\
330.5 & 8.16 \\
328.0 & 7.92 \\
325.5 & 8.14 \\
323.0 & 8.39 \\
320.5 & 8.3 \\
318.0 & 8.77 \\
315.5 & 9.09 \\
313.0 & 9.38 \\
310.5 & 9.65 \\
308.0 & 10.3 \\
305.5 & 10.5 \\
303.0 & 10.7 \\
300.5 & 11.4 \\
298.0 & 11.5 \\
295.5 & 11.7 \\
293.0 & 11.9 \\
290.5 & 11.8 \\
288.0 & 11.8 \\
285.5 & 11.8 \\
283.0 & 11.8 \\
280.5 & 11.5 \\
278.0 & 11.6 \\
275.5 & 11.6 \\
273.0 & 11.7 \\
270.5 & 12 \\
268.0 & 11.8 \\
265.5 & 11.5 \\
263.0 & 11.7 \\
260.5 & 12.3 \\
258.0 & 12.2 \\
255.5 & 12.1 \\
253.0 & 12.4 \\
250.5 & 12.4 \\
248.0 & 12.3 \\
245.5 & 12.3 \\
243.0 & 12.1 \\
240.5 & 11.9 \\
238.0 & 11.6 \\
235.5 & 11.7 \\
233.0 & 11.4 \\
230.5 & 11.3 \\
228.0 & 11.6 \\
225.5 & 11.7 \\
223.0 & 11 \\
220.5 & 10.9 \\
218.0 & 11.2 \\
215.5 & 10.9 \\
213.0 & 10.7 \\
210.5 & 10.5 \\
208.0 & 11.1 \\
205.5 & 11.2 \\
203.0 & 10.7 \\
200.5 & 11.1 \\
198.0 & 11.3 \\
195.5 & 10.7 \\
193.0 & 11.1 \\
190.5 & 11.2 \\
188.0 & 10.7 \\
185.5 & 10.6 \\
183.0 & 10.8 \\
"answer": 2.02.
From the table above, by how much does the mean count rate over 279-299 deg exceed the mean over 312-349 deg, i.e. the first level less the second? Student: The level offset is 3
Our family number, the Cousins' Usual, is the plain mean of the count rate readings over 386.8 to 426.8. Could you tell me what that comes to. 12.5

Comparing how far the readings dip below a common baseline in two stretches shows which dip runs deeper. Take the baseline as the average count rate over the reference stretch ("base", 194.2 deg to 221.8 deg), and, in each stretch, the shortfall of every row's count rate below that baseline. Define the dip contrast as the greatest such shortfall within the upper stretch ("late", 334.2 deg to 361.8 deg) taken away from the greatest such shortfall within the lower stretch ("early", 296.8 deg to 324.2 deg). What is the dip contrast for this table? 0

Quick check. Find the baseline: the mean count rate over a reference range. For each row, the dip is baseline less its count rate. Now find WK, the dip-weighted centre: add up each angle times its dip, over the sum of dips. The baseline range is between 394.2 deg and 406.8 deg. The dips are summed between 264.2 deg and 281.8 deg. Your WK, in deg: 273.4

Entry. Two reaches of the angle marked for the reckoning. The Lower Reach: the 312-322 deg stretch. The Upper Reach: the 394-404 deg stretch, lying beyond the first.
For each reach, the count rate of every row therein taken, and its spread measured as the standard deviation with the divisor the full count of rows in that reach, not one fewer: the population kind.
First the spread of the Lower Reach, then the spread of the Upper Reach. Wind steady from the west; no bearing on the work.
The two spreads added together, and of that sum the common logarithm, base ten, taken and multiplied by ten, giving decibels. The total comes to -1.87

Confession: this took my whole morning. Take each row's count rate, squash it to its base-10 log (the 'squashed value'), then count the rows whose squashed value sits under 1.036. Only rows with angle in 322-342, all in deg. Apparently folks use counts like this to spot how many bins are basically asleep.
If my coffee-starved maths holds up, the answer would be 8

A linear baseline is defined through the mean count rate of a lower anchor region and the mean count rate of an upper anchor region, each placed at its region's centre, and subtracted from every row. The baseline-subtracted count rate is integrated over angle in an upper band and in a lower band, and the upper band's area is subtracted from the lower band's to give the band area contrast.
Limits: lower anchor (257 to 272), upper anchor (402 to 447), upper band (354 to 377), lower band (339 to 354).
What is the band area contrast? 73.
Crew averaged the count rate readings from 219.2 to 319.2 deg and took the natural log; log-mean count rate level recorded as 2.44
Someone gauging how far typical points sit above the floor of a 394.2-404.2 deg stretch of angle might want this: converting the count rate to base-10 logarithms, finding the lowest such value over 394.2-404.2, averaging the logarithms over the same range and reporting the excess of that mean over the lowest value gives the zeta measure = 0.012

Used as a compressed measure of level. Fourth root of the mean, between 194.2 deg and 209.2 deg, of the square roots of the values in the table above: 1.35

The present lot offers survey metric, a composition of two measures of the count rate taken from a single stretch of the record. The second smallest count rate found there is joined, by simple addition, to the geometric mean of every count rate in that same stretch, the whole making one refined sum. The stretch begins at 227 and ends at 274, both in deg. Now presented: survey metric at 23.3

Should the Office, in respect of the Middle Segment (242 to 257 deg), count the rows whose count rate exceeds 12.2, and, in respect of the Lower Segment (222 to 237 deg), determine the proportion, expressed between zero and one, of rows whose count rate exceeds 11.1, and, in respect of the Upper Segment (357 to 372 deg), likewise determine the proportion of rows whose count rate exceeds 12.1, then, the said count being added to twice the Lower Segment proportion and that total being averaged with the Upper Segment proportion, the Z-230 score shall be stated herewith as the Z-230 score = 2.8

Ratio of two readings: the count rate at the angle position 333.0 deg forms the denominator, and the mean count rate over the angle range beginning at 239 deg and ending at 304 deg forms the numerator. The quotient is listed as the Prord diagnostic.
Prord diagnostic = 1.5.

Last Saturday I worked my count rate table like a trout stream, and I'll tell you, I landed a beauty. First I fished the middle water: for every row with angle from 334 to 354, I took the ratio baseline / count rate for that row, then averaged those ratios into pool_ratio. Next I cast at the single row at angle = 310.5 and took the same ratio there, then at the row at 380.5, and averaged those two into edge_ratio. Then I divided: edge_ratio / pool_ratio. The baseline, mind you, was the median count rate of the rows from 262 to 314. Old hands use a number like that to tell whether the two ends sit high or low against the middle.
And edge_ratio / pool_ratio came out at 0.90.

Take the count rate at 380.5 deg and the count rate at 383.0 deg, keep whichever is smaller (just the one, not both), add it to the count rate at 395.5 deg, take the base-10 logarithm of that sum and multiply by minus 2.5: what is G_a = -3.46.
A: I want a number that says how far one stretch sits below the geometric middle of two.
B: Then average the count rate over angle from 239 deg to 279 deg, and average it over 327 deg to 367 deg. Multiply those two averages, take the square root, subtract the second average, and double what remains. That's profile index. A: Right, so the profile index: 3.0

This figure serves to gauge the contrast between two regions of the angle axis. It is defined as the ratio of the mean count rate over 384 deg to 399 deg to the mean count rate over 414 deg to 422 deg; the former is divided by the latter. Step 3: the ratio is 0.96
